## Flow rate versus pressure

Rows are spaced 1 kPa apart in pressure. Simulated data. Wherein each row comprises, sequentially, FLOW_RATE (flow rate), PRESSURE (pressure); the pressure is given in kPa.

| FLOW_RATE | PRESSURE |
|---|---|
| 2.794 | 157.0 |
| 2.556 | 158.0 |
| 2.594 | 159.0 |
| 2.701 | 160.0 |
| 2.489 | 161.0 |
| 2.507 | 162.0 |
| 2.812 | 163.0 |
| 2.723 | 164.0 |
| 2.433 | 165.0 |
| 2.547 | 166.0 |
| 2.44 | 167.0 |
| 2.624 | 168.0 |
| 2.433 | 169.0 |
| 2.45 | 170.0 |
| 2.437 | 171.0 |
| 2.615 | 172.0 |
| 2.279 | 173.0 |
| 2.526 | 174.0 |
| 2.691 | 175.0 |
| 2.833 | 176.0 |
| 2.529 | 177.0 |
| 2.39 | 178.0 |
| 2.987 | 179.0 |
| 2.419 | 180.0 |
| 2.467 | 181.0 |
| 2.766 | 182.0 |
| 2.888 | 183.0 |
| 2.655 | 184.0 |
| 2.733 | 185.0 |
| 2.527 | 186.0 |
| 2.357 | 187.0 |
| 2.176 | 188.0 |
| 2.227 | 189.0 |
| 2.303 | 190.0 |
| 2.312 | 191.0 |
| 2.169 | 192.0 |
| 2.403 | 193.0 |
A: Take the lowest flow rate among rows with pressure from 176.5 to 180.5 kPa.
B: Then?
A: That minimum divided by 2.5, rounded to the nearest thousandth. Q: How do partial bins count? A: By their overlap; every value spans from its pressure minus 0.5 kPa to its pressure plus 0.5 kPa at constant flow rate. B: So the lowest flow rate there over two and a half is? 0.956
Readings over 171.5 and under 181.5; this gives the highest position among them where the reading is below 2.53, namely 181.0 kPa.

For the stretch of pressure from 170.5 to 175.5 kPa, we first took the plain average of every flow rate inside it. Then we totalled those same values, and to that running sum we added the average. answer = 15.1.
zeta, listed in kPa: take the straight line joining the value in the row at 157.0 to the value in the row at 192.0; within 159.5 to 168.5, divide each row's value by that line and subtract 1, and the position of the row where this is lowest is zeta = 161.0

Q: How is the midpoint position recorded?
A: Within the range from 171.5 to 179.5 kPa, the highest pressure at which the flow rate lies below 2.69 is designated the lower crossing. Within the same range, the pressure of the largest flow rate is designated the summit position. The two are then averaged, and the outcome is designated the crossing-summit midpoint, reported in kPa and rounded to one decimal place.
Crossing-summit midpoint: 178.5 kPa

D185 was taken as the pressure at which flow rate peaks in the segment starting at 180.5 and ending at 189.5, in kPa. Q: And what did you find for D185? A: 183.0 kPa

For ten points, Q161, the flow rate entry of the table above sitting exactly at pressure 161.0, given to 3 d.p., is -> 2.489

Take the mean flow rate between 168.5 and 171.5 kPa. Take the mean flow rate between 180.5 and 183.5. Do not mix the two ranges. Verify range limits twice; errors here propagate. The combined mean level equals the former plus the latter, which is 5.15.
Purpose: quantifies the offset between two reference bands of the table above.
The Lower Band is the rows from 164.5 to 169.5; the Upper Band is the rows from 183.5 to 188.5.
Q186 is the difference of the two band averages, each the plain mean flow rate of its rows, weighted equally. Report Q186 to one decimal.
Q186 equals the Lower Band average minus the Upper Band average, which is 0.0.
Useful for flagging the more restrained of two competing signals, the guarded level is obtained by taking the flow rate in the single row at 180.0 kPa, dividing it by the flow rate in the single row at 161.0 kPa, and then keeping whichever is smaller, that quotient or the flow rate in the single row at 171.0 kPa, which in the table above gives 0.97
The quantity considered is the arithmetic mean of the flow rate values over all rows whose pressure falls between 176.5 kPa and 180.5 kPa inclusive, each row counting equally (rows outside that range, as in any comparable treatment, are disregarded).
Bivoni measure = 2.58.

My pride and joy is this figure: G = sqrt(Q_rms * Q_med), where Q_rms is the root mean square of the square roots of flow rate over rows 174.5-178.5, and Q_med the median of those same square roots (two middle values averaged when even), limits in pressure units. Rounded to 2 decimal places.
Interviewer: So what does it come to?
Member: 1.62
